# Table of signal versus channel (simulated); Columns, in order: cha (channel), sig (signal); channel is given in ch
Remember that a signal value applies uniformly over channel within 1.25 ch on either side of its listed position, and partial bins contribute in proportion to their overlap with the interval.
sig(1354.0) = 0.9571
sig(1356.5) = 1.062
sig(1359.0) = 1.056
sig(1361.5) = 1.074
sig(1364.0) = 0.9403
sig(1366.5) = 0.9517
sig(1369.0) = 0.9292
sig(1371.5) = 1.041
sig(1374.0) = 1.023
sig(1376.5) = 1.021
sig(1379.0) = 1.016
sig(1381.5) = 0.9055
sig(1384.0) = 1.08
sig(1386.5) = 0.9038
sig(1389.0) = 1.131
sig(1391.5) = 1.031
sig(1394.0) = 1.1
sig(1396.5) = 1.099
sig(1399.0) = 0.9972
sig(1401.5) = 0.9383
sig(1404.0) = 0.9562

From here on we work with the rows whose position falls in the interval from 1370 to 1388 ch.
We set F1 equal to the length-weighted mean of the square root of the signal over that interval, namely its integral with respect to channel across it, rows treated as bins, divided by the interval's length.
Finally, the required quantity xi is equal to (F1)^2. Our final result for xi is 1.00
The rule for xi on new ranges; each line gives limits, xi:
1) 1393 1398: 1.09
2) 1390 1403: 1.03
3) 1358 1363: 1.06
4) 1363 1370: 0.94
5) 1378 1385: 1.00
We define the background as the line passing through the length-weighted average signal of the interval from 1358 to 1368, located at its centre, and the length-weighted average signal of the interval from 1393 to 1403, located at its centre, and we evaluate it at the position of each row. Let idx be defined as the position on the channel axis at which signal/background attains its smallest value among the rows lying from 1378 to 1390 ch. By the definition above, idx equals 1386.5 ch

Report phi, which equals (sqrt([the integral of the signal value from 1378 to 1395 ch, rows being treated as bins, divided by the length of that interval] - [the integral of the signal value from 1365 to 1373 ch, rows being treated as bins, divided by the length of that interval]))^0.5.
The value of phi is 0.47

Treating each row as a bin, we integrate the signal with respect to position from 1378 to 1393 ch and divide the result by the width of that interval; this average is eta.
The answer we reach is 1.01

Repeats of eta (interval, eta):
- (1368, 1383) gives 0.99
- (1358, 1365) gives 1.03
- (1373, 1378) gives 1.02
